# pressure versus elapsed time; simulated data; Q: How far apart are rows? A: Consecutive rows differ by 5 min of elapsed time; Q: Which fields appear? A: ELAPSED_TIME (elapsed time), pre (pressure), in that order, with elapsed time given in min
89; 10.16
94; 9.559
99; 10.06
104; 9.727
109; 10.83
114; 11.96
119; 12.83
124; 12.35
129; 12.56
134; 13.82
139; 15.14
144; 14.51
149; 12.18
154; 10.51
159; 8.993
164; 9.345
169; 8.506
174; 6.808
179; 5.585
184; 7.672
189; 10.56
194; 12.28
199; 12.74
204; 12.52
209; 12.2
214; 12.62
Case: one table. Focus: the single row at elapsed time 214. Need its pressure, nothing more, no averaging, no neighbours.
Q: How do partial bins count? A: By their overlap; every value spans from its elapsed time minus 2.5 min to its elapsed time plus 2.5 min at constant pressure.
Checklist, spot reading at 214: 12.62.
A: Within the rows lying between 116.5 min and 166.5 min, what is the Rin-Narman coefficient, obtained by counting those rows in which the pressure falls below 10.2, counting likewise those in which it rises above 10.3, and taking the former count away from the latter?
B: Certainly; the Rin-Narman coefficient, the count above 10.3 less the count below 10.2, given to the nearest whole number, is 6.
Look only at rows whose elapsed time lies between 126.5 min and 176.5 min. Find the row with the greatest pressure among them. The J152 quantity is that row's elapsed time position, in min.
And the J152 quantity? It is 139 min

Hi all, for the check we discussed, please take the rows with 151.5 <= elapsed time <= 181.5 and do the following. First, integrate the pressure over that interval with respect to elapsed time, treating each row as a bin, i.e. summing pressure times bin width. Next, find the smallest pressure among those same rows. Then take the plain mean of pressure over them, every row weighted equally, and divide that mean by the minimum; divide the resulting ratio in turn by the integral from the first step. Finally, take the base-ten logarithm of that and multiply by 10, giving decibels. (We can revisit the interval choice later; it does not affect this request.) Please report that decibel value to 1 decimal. -22.2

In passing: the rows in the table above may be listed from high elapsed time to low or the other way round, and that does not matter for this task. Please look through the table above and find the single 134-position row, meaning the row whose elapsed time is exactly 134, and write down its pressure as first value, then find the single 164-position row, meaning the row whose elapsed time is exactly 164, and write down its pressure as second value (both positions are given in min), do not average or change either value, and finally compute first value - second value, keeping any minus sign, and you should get 4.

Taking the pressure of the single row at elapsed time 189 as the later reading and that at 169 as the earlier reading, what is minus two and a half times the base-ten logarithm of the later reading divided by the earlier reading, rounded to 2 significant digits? -0.23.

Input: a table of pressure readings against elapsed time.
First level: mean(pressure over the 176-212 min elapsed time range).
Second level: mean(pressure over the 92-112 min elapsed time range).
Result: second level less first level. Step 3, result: 0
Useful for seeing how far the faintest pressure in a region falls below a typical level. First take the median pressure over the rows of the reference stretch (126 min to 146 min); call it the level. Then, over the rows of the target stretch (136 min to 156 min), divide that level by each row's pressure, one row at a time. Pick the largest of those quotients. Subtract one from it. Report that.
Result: 0.35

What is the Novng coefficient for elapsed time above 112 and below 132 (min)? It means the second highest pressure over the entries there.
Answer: 12.56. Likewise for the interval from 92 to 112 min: 10.06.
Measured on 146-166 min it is 10.51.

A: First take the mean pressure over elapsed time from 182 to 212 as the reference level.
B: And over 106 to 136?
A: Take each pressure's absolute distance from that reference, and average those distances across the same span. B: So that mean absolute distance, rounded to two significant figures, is 1.2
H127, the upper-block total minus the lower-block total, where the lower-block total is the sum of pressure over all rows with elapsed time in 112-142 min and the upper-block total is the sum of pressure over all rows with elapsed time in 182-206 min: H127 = -23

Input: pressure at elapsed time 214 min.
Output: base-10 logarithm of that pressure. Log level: 1.10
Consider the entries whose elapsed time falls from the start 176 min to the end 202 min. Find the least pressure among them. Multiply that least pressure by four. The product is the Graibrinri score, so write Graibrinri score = 22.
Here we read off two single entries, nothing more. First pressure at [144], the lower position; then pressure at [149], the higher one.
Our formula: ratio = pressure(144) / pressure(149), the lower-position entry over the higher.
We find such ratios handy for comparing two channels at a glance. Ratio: 1.19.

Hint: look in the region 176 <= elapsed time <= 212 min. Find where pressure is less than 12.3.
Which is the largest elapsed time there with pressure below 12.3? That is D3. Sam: 209 min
